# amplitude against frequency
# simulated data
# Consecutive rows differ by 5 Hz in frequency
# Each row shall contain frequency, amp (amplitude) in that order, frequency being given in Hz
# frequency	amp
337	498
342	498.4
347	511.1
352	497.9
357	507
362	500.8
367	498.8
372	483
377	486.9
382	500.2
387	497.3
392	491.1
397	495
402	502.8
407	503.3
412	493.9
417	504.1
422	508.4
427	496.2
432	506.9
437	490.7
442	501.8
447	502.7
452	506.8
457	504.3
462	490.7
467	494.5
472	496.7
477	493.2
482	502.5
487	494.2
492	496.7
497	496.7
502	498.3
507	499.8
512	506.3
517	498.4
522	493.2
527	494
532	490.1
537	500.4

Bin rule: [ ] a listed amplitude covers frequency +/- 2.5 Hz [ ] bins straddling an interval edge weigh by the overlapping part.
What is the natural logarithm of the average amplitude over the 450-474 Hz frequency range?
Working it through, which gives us 6.21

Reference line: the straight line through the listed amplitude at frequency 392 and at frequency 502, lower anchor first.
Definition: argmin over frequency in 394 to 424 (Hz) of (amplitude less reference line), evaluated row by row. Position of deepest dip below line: 412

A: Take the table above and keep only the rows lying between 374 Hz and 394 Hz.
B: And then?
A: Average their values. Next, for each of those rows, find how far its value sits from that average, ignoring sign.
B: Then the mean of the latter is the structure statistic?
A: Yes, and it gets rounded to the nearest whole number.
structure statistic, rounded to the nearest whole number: 5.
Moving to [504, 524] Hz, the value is 4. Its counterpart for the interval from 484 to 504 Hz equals 1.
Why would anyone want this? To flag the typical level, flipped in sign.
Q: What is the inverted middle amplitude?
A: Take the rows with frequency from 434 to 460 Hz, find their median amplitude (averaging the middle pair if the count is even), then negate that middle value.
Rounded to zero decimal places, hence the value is -503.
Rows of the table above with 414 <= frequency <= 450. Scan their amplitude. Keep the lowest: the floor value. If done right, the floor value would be 490.7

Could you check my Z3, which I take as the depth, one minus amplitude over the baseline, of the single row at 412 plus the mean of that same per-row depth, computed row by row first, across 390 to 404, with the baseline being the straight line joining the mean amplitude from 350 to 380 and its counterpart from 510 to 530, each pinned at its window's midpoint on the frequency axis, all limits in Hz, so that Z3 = 0.005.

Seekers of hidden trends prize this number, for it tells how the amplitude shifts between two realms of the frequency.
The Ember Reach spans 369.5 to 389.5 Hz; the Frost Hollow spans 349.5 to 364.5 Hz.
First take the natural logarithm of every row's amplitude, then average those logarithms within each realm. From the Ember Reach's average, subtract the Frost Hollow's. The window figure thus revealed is -0.020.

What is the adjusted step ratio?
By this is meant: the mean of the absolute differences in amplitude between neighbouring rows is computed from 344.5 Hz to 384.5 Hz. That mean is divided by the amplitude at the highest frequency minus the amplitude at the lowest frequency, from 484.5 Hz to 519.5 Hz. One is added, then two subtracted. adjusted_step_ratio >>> 1.2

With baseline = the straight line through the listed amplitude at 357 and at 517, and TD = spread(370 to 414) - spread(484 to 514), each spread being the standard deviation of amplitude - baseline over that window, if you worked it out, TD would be 2.8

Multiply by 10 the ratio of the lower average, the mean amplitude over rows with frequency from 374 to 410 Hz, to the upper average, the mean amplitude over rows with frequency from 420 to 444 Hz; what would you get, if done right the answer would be 9.9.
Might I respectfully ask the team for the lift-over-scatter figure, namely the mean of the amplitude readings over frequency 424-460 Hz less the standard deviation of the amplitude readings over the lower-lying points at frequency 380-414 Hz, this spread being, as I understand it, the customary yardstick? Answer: 497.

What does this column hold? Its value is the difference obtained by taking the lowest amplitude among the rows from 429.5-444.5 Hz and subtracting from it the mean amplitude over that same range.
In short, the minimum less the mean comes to -9.1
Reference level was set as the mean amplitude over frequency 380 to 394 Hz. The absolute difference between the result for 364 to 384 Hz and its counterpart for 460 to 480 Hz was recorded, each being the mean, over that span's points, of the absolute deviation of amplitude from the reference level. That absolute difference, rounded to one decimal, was 4.6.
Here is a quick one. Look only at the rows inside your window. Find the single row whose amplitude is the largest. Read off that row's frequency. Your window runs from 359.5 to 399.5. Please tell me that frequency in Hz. 362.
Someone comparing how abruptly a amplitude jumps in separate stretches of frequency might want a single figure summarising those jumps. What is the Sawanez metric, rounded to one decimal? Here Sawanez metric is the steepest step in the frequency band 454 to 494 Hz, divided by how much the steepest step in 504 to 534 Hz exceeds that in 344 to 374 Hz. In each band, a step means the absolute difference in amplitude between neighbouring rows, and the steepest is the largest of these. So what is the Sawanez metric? -1.7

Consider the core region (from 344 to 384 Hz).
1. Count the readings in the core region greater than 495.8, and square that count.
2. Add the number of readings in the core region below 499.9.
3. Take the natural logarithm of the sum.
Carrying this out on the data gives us 3.69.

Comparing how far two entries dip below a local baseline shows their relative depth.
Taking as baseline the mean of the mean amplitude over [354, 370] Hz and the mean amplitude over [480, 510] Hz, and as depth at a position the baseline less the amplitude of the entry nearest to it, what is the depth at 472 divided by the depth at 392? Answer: 0.4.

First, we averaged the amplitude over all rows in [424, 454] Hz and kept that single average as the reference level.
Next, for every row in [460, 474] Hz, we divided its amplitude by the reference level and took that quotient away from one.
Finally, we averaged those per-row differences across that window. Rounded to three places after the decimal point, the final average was 0.014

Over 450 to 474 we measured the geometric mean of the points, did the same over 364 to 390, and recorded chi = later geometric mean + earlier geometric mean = 992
